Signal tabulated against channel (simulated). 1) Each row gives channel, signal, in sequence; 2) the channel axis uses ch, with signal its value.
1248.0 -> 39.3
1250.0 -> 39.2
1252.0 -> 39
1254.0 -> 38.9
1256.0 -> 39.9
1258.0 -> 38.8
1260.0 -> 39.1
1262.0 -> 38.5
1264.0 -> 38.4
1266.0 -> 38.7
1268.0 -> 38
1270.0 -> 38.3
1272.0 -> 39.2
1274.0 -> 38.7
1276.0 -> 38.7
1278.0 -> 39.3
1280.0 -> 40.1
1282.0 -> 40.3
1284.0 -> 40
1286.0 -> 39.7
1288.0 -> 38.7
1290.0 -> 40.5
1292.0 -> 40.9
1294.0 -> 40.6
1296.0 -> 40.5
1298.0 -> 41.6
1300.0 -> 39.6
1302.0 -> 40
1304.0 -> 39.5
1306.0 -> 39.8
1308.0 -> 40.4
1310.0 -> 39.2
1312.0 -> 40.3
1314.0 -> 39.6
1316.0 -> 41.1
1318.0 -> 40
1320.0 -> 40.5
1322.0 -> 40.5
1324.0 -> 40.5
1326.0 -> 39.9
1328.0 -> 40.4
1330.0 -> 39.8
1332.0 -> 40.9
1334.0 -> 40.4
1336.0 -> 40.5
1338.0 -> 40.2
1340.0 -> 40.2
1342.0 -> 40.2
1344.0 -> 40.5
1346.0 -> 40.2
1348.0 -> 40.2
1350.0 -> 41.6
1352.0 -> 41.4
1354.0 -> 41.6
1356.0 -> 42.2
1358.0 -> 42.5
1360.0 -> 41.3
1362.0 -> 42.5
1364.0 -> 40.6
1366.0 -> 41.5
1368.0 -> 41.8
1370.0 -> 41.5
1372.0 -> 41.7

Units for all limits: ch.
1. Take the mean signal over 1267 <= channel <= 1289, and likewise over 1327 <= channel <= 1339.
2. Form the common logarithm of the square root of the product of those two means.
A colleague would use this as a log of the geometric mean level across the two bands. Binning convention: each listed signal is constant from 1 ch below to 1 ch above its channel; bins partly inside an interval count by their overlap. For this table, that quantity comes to 1.600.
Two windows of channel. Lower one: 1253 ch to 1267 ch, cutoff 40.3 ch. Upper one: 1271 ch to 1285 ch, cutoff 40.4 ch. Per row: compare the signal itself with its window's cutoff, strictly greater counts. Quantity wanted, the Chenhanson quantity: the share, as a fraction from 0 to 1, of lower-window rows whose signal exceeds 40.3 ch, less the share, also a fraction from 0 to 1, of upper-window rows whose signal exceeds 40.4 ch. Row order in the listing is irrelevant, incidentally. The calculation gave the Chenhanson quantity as 0.00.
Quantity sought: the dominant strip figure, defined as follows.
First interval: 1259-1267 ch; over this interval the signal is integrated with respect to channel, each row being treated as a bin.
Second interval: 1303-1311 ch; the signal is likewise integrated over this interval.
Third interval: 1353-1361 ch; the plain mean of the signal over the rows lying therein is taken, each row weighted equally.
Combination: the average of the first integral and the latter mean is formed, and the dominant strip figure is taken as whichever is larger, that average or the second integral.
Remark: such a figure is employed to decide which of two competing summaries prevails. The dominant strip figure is 318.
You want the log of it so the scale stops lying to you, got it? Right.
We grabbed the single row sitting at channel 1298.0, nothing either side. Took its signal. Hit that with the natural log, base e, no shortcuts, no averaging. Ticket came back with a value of 3.73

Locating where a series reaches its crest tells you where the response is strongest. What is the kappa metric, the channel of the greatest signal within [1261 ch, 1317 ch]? 1298.0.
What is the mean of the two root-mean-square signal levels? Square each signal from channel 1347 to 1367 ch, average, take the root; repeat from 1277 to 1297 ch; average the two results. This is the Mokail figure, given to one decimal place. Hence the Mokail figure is 40.8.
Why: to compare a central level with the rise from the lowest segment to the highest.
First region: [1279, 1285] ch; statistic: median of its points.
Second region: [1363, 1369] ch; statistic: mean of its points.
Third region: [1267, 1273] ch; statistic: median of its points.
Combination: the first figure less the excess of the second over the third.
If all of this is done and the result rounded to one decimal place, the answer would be 37.1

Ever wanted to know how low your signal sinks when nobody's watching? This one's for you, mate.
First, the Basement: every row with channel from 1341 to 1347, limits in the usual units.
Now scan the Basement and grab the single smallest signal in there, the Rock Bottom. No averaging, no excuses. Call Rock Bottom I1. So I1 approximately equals 40.2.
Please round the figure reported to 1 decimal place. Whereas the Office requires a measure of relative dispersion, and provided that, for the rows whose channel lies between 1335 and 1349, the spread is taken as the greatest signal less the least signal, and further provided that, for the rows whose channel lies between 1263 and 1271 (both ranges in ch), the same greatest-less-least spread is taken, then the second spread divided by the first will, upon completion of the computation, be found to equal 2.3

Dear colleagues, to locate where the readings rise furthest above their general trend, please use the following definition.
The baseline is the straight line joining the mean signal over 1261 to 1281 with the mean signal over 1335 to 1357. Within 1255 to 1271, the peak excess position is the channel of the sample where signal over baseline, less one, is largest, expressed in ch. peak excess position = 1256.0 ch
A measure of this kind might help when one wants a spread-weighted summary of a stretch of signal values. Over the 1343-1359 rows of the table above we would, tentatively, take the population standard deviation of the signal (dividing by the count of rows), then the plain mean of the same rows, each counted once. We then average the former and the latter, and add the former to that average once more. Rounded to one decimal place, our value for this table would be 21.9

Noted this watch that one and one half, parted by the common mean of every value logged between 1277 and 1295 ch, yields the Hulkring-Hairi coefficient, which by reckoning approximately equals 0.0375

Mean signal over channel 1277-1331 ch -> 40.1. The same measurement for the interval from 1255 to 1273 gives 38.8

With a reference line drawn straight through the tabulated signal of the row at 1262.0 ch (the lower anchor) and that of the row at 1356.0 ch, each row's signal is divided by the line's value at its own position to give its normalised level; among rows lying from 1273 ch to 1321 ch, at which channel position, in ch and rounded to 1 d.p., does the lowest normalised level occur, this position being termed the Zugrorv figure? 1310.0 ch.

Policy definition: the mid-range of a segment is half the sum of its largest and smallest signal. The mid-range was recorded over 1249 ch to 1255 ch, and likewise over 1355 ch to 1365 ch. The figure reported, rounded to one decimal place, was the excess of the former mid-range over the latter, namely -2.5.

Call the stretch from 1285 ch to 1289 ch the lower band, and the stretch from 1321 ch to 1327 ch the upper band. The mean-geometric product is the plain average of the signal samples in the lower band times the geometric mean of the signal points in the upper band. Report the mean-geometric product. 1580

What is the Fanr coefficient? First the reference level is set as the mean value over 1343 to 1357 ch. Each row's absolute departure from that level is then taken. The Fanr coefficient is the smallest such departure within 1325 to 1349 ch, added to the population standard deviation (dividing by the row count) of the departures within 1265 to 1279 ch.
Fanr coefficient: 0.62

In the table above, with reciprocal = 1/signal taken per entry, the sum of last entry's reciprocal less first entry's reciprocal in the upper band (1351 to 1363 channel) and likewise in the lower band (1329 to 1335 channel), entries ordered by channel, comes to -0.0010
